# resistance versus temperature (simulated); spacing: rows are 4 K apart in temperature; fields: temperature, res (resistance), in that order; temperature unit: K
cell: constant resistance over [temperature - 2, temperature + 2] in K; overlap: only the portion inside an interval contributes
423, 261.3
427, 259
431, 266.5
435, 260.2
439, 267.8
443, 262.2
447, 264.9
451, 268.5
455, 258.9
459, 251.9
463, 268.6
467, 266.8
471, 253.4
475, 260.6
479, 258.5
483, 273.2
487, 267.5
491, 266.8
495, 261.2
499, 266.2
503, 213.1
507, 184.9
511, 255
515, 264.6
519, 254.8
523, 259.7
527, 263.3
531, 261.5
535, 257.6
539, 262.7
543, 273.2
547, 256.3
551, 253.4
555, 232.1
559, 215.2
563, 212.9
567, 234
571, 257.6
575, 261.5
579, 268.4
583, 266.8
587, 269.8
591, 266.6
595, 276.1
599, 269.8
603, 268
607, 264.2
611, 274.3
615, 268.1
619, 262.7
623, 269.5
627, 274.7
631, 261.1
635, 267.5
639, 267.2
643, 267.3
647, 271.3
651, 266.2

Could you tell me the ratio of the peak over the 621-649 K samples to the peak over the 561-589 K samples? 1.02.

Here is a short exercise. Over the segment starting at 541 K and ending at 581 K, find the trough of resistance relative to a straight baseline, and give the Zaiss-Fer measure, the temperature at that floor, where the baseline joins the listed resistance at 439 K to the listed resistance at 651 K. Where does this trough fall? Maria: 563 K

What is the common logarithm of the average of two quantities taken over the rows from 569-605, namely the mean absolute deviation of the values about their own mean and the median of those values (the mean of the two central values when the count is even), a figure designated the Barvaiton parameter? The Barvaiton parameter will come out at 2.13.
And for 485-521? 2.15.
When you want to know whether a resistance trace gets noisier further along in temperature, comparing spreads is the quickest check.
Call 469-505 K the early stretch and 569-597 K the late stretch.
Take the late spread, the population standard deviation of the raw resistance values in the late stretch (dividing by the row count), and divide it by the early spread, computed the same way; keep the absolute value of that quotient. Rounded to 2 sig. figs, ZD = 0.33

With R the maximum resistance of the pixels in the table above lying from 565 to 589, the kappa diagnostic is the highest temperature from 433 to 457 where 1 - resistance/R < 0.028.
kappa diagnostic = 451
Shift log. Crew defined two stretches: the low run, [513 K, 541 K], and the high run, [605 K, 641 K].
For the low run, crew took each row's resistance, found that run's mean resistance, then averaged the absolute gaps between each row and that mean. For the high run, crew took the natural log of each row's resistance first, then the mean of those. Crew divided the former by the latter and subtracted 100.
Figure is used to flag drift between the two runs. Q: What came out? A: -99.5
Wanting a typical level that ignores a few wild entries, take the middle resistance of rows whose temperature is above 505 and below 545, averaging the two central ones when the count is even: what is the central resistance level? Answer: 261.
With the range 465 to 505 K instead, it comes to 264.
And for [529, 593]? 260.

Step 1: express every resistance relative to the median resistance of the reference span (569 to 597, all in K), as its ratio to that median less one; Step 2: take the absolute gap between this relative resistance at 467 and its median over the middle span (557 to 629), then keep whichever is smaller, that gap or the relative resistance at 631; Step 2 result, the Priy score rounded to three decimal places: -0.021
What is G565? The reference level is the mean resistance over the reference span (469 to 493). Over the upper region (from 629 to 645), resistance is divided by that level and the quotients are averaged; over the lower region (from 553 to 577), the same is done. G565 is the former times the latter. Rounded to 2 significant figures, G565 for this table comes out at 0.90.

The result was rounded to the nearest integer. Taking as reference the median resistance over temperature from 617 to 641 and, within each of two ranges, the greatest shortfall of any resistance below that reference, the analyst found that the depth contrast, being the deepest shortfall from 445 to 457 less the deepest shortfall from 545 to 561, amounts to -44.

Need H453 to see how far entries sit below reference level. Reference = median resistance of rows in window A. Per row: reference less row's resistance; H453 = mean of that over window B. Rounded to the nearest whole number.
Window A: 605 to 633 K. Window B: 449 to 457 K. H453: 4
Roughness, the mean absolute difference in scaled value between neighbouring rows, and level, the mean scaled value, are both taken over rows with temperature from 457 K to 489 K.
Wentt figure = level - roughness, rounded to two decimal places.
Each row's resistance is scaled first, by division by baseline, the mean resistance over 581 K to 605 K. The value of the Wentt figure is 0.94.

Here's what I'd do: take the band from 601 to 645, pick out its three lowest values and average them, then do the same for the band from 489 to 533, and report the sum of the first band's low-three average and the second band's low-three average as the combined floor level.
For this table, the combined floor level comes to 480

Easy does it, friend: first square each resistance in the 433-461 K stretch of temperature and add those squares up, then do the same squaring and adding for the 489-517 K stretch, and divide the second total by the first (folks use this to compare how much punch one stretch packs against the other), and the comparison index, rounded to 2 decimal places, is 0.88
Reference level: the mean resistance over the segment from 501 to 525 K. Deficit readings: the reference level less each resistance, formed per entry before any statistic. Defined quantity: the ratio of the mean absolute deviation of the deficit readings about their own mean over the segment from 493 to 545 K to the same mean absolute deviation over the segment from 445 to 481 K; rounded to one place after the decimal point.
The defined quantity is 3.1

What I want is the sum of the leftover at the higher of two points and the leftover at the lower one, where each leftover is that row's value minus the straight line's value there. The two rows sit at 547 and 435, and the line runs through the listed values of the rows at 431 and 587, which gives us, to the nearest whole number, -19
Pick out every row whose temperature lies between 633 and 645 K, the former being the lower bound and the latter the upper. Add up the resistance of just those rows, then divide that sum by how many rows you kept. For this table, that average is 267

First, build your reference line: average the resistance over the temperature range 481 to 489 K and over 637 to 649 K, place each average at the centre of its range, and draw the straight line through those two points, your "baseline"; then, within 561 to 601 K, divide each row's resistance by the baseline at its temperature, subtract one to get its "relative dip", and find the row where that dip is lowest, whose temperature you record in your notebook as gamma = 563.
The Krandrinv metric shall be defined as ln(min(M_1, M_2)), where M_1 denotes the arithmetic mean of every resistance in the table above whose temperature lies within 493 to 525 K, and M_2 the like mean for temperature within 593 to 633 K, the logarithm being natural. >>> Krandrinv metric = 5.50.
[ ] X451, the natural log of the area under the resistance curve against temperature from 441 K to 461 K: 8.56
